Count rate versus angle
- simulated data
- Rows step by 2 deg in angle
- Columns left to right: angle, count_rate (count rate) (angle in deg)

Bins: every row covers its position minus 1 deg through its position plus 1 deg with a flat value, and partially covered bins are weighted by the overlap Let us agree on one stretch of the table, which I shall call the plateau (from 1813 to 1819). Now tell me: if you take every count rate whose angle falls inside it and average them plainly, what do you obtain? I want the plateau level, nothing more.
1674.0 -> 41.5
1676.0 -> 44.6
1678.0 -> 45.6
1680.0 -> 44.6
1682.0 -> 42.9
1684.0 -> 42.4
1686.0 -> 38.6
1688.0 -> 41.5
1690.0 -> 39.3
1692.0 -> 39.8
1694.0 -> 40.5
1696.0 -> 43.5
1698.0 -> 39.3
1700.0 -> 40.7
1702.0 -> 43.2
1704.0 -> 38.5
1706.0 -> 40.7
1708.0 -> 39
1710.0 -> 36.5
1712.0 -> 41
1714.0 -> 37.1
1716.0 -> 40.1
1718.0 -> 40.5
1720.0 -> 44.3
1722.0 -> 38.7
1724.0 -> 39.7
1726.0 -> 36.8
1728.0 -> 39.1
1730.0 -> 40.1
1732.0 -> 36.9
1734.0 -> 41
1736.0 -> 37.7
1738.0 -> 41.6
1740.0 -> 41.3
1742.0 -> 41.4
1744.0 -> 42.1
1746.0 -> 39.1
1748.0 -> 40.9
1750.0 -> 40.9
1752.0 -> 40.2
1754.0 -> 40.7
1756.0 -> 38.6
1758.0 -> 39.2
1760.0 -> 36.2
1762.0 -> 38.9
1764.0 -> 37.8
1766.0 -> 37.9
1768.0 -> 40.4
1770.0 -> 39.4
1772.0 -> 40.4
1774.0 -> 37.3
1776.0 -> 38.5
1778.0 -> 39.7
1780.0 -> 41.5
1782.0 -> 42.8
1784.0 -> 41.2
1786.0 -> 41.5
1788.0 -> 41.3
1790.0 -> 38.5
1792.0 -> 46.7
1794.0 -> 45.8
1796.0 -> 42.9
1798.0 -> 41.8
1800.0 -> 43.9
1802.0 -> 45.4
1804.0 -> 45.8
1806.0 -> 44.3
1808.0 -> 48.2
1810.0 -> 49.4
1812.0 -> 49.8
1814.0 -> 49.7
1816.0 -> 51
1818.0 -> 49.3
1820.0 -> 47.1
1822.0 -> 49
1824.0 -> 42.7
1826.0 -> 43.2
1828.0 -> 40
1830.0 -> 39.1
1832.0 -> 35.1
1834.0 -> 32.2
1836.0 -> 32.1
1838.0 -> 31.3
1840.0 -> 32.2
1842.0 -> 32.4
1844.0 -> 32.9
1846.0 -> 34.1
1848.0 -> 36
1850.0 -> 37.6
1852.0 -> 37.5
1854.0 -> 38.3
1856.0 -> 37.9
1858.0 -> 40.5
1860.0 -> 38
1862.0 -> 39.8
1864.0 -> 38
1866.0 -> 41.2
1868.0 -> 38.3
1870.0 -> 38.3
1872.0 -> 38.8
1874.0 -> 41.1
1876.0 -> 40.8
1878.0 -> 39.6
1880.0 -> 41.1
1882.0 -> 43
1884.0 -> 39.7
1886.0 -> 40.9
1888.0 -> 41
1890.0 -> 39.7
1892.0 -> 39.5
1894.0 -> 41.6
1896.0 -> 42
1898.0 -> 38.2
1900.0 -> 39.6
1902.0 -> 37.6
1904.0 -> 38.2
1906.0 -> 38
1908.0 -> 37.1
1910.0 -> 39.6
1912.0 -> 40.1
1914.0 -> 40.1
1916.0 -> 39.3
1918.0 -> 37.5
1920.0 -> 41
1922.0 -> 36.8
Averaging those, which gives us 50.0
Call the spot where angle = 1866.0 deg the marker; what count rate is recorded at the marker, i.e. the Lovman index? 41.2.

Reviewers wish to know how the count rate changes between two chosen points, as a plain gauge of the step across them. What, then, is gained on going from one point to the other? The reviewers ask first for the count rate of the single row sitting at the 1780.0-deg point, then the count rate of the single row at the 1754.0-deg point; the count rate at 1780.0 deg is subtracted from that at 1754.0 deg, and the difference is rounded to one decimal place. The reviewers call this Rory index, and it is -0.8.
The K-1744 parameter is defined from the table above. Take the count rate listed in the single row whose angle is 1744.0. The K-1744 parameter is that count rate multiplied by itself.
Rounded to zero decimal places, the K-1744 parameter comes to 1772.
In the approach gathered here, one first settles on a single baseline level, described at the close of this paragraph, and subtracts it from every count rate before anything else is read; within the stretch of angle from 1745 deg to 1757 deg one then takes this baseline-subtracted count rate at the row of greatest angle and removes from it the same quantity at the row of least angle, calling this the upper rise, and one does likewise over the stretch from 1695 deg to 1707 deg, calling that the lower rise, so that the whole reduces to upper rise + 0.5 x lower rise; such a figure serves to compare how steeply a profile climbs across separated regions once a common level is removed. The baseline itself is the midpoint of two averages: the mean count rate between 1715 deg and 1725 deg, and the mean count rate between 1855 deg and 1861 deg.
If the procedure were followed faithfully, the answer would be -2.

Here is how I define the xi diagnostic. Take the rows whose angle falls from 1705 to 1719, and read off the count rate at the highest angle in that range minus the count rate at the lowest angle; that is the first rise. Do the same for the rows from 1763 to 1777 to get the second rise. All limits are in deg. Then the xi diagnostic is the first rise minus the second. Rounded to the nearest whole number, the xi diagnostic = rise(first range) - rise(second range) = -1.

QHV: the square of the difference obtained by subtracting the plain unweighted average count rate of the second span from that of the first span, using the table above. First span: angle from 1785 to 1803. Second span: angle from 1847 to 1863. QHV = 23.9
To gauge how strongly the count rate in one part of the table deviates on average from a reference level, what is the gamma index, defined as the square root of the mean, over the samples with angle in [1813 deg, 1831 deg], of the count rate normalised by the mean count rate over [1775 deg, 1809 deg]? 1.03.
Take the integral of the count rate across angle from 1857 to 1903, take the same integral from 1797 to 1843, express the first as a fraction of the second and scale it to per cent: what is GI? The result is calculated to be 94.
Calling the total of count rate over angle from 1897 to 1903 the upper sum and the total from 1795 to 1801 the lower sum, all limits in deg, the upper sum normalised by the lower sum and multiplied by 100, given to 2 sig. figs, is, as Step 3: 90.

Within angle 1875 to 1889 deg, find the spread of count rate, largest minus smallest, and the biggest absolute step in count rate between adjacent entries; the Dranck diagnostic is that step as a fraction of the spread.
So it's 0.97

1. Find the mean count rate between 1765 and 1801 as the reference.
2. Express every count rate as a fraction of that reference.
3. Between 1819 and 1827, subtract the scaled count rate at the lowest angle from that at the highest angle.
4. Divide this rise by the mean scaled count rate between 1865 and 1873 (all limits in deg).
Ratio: -0.10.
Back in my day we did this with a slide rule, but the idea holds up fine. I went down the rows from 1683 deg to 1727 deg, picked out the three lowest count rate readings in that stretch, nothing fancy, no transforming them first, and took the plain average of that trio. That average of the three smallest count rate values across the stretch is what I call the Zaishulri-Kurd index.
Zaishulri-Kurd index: 36.8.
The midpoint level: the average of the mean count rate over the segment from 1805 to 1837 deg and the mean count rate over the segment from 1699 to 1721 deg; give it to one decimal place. 42.0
